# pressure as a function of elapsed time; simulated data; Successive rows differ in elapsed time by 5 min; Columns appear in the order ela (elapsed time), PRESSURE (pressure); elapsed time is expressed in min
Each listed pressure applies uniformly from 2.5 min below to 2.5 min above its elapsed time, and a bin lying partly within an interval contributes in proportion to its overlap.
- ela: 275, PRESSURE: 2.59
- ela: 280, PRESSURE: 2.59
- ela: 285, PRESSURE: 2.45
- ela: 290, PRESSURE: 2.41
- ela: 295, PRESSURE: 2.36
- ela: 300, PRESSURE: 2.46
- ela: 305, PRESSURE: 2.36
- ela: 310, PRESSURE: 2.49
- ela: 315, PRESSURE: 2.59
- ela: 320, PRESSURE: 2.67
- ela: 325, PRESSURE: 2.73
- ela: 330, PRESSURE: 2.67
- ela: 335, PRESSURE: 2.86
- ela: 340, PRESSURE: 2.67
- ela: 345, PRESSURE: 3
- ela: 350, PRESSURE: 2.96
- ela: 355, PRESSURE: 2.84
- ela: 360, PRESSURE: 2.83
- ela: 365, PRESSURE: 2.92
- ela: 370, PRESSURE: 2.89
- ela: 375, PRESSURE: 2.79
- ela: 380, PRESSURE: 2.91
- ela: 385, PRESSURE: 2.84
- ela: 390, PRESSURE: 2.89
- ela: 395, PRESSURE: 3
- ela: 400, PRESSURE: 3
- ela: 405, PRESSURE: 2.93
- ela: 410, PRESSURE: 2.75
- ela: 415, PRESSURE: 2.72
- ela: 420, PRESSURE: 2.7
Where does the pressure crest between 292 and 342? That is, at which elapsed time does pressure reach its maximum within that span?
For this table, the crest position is 335 min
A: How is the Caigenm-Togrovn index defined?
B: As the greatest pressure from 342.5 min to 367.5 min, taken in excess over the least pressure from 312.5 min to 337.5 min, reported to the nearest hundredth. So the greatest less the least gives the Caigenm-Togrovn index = 0.41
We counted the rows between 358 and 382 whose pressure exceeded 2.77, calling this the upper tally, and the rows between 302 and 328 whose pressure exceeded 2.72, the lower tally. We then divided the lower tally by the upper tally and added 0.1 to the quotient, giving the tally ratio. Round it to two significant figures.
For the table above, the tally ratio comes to 0.30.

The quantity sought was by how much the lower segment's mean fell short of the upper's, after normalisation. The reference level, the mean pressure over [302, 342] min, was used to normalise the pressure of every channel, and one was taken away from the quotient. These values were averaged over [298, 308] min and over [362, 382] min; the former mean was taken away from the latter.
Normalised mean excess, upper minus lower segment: 0.18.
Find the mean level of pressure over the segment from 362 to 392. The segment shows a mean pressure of 2.87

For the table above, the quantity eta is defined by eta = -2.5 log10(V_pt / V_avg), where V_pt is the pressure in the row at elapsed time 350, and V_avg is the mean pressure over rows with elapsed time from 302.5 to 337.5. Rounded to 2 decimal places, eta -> -0.13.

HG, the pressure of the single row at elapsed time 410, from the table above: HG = 2.75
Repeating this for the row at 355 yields 2.84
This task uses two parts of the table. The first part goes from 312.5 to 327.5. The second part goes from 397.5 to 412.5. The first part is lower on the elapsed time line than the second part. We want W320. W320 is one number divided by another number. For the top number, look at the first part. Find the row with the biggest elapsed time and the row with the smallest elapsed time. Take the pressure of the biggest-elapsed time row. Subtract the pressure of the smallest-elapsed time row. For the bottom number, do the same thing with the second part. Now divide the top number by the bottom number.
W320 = -0.56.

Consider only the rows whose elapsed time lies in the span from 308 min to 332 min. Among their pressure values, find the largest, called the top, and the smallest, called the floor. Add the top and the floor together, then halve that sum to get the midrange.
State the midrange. 2.61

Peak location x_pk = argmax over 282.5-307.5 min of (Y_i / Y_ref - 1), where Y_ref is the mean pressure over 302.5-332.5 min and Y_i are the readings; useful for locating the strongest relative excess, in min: 300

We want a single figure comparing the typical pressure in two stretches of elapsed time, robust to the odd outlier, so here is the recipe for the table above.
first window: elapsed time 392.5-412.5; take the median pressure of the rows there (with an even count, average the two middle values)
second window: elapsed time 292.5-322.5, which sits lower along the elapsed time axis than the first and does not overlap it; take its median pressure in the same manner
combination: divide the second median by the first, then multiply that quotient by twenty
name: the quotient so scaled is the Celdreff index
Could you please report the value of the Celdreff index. 16.7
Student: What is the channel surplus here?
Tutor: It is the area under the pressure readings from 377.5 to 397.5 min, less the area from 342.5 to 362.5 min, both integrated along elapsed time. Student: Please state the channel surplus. 0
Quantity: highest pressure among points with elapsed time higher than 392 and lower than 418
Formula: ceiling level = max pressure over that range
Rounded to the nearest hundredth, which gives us 3.00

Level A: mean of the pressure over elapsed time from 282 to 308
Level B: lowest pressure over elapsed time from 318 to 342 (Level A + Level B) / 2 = 2.54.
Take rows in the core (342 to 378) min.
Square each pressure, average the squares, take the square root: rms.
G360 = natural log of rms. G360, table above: 1.06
